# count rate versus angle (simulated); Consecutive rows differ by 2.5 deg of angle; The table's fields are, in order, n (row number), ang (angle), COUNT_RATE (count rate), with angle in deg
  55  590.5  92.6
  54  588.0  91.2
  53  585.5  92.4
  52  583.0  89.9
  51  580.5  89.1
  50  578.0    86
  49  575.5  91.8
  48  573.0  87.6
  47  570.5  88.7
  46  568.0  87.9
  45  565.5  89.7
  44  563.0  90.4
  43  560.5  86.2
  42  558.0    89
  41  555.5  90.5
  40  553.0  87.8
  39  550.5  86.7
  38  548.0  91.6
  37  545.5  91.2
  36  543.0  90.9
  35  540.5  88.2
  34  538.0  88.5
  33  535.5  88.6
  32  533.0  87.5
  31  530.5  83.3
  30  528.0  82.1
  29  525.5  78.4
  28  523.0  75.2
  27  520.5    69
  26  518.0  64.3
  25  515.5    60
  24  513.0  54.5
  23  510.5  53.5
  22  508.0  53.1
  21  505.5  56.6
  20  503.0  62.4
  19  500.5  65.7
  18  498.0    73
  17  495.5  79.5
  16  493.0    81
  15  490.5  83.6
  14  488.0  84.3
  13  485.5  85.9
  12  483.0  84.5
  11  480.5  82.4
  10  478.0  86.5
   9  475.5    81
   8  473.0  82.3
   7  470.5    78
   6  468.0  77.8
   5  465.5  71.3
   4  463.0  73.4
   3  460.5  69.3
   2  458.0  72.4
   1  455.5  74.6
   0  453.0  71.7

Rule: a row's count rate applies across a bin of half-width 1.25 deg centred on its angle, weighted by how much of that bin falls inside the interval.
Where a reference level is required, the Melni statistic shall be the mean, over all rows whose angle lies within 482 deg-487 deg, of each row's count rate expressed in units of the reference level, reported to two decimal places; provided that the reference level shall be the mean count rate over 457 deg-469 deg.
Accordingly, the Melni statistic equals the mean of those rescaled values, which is 1.17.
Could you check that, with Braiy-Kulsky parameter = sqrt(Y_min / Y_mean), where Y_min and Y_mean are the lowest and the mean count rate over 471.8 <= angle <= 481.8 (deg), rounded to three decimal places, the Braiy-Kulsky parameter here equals 0.988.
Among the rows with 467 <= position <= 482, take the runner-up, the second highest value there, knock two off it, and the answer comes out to 80.4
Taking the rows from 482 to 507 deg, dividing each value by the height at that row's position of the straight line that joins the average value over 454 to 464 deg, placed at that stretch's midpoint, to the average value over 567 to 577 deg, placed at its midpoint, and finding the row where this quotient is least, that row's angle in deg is 505.5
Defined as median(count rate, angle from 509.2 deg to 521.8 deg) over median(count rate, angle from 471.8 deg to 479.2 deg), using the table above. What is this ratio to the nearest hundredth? 0.73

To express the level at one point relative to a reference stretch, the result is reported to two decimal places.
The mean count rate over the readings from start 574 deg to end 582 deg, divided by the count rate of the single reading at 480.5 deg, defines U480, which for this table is 1.08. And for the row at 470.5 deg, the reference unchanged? 1.14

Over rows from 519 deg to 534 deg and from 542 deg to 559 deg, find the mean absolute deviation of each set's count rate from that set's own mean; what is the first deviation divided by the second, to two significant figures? 3.2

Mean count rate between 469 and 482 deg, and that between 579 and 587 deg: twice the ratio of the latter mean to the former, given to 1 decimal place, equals 2.2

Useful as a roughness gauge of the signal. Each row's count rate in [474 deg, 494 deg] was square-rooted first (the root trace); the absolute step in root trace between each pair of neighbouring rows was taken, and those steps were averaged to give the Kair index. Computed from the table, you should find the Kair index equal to 0.140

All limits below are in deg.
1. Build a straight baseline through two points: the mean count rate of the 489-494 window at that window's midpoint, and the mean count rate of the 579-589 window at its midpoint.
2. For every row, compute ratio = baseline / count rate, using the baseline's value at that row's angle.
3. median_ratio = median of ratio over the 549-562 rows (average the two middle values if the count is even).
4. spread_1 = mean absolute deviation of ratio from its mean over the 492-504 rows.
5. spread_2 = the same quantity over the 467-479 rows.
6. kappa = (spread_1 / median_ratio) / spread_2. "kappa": 3.8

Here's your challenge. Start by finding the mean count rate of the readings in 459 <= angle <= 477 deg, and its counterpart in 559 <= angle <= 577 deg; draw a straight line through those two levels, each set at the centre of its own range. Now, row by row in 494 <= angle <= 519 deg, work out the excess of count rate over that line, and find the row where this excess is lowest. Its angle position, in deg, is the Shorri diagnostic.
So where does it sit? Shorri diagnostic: 508.0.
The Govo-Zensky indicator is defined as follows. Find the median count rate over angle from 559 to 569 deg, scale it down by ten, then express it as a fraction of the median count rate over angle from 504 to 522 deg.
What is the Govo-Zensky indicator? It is 0.157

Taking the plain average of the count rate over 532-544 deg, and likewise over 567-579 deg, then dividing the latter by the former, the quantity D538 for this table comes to 1.00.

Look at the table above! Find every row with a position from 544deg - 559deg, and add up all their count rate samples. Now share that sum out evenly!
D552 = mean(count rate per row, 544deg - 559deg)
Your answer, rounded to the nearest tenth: 89.5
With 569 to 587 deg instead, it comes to 89.4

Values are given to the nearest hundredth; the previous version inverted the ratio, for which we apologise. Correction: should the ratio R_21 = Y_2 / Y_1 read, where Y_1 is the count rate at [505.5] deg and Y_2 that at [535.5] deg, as 1.57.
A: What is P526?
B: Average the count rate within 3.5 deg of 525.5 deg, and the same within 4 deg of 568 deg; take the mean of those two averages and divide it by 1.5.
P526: 55.8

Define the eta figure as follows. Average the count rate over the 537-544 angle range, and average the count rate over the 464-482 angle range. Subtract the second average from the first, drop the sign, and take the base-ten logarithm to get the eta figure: 0.97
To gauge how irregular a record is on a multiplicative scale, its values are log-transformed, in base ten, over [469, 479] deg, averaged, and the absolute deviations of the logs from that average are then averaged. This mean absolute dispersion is 0.013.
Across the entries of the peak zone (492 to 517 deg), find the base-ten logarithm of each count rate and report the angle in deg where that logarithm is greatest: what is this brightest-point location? 493.0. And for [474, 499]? 478.0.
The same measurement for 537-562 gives 548.0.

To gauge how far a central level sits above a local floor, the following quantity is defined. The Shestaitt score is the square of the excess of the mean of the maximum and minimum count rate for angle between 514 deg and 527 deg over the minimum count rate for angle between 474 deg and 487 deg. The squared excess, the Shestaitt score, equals 139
